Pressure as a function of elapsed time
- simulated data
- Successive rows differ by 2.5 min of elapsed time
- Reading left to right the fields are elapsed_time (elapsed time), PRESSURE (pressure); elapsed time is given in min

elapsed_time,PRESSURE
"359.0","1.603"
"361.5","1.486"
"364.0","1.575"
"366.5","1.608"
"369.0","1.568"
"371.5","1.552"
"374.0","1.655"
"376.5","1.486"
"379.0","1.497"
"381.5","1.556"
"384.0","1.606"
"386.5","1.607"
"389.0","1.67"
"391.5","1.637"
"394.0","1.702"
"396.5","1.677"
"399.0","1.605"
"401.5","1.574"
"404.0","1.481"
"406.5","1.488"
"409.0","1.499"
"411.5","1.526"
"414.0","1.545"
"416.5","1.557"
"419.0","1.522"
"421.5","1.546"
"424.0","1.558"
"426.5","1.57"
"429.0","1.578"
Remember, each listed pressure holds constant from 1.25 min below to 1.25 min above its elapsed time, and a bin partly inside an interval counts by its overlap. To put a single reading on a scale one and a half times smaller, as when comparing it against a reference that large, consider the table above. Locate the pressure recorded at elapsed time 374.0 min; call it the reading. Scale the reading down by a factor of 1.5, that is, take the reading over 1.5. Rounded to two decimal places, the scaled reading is 1.10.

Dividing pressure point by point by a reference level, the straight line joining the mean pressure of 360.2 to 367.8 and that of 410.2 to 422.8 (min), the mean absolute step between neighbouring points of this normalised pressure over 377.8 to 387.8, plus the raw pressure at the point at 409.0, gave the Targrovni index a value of 1.523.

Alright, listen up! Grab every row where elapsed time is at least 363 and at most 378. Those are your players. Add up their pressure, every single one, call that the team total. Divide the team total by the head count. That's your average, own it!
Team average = 1.57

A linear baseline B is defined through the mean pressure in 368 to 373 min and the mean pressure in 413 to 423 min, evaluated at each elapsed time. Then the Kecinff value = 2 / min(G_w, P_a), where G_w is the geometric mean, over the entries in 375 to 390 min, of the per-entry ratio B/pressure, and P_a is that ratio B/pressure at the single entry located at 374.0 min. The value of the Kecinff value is 2.12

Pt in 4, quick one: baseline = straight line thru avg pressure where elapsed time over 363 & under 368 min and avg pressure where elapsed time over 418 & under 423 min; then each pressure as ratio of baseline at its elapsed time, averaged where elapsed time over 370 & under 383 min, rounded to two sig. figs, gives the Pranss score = 0.98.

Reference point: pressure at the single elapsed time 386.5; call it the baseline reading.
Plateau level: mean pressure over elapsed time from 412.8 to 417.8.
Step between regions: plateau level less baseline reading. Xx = -0.056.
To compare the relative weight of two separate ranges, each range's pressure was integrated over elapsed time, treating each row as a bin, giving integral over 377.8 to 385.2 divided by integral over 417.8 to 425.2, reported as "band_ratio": 1.01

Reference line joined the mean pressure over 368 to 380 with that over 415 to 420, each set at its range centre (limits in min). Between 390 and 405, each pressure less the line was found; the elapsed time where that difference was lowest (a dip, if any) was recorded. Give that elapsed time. 404.0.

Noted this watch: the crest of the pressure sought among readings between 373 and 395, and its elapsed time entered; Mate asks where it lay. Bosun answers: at 394.0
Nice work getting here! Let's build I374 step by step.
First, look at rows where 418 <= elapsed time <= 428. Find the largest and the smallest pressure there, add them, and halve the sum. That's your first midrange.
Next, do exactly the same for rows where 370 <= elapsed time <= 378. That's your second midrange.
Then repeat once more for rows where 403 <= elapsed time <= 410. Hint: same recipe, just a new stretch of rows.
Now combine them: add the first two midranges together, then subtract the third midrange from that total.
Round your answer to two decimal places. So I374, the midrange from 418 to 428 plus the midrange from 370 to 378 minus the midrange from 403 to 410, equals 1.63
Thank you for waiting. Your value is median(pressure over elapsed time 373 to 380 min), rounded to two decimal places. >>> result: 1.50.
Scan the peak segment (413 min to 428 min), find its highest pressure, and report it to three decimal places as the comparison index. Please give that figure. 1.570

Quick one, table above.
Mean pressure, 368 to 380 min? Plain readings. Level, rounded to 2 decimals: 1.55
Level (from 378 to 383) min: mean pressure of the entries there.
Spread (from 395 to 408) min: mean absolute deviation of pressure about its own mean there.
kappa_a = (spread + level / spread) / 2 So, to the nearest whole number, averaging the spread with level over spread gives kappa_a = 12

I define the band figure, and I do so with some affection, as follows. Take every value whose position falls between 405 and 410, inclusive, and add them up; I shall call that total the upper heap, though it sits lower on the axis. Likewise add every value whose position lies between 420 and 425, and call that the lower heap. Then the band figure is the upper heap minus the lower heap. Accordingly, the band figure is -0.12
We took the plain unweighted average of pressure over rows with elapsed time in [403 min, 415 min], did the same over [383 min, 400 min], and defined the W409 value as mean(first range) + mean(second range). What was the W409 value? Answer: 3.15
